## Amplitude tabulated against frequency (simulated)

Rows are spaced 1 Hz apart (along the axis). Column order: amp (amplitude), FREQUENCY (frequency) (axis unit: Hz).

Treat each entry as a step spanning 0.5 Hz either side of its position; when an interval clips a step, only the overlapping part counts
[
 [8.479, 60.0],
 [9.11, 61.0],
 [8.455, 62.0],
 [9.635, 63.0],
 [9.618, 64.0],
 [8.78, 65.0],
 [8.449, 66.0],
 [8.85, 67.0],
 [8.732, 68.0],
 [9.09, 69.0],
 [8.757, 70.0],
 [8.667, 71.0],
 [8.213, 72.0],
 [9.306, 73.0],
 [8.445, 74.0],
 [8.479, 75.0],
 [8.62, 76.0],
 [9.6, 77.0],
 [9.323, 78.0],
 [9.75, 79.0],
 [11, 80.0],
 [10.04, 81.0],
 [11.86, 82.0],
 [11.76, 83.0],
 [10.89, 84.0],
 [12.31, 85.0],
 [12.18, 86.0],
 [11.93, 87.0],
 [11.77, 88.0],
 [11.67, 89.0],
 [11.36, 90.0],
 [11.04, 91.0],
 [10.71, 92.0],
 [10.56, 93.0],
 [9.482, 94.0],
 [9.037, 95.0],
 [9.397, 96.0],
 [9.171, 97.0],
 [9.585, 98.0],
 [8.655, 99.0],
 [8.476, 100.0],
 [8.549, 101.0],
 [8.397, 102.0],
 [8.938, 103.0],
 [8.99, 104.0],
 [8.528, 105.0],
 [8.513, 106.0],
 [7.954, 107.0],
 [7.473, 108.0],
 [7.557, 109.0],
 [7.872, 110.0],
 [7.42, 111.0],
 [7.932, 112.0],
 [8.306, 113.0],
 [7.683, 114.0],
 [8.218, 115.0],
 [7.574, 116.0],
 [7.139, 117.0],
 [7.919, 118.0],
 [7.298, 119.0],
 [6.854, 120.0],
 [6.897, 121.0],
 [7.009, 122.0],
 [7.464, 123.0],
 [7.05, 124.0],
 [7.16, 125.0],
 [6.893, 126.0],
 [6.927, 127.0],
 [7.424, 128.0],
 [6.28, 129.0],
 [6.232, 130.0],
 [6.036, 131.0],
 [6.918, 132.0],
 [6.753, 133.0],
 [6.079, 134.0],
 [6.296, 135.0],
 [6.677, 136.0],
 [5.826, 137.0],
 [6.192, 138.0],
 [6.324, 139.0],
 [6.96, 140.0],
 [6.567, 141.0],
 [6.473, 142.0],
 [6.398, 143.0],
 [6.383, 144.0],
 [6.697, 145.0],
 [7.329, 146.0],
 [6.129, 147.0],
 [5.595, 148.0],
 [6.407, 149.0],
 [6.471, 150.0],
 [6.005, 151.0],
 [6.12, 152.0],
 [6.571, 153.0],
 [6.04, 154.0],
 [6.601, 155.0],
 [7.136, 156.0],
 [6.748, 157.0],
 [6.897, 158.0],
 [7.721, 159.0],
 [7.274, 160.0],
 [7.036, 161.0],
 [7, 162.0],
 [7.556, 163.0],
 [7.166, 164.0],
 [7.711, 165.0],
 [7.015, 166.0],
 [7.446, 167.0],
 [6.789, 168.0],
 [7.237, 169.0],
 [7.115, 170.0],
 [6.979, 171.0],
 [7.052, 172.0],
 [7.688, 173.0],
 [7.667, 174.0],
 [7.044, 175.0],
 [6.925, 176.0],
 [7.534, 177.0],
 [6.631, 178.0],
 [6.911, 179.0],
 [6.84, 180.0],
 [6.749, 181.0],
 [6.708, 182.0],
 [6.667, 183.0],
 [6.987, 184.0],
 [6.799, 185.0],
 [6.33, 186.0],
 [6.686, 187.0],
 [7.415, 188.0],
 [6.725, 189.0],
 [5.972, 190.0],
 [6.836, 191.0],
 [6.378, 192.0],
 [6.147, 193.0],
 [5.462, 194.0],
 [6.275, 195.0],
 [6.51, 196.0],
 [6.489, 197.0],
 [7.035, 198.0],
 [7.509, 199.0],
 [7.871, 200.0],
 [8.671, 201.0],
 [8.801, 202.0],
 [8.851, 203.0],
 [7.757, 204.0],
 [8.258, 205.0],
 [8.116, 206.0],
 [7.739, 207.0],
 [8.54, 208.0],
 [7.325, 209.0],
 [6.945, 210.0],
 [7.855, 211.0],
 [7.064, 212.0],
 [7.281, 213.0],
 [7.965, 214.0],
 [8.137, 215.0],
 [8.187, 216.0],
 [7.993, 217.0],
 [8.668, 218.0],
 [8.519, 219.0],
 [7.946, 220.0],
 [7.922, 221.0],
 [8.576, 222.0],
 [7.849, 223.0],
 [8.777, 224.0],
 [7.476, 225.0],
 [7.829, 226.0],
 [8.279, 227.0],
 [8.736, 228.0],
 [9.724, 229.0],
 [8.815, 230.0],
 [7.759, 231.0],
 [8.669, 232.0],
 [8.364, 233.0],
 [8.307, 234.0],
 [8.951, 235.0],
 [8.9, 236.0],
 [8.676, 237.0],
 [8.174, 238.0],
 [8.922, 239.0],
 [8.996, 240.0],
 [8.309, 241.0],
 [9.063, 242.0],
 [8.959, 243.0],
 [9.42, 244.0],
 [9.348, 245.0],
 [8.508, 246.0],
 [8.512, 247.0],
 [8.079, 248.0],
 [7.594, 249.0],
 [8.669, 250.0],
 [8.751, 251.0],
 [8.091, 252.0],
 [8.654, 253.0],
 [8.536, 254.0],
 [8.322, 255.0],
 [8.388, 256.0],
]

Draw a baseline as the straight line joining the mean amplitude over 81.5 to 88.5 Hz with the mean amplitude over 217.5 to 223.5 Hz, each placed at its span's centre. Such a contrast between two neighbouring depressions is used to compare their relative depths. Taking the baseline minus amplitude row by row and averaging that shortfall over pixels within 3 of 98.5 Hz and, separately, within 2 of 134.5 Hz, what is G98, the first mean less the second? -1.6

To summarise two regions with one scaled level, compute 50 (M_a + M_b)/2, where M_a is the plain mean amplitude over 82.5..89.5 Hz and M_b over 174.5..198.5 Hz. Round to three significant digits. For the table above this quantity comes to 461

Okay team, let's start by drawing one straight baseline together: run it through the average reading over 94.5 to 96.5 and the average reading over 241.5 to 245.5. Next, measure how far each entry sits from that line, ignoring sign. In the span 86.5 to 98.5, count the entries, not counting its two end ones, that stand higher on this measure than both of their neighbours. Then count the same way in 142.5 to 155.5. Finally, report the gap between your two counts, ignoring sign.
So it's 4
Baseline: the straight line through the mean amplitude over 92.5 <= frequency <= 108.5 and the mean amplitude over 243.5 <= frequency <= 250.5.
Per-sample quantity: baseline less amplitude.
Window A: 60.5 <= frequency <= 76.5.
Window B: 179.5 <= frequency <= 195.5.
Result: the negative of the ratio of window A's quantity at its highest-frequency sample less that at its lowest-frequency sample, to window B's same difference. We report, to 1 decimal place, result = -0.9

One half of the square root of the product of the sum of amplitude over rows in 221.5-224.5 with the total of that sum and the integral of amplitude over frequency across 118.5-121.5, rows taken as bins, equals 17.1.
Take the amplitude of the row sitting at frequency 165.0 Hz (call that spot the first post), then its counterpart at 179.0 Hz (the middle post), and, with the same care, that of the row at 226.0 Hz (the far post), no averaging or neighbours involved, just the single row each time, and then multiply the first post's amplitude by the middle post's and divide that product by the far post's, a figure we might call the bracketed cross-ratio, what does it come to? 6.8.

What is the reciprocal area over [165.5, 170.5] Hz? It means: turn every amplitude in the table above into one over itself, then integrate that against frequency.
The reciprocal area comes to 0.70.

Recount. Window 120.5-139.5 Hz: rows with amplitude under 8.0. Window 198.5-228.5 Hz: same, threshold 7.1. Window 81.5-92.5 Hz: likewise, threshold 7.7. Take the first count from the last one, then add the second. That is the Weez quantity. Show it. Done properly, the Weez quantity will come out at -17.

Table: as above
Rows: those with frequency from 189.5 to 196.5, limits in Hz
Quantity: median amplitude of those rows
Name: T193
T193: 6.3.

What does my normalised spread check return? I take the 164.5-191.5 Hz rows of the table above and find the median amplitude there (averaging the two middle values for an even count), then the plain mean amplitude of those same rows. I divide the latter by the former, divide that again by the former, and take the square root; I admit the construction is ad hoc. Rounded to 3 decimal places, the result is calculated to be 0.382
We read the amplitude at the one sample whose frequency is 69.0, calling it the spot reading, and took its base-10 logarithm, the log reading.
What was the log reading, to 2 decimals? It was 0.96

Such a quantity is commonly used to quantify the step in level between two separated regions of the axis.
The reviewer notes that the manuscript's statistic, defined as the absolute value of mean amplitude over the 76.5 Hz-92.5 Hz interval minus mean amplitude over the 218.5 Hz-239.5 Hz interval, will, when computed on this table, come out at 2.6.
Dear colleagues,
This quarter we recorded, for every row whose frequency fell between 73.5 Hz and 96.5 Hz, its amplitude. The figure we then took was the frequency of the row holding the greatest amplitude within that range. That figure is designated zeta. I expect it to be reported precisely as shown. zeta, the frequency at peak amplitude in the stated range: 85.0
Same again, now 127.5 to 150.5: 128.0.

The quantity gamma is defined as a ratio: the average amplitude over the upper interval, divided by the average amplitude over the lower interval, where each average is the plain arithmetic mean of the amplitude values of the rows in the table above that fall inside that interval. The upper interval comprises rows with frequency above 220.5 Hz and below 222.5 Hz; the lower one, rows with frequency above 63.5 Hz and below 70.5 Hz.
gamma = 0.93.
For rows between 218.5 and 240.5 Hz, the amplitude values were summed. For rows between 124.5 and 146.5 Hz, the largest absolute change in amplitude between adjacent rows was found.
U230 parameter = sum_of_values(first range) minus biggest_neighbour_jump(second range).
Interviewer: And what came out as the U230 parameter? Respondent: 185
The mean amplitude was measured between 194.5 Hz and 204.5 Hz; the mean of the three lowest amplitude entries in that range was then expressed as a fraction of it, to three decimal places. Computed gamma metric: 0.848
